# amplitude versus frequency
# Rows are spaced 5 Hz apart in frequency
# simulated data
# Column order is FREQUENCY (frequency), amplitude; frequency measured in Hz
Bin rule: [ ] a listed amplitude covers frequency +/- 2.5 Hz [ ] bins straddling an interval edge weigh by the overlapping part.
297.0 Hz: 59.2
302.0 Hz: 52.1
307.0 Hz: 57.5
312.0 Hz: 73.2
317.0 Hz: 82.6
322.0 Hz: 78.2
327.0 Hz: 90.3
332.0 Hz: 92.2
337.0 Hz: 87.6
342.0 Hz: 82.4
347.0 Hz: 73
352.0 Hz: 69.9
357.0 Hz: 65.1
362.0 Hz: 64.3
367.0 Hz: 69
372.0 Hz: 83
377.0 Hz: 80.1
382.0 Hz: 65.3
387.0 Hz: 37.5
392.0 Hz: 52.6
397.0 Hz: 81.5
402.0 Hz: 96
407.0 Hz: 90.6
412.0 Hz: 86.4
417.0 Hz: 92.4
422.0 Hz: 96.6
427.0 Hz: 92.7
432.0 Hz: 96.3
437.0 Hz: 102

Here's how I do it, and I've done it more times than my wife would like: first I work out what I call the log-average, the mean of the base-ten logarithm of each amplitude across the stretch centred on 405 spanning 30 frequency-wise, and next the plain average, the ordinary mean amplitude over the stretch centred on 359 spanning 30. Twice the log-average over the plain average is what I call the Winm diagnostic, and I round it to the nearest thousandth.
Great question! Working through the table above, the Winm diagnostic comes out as 0.054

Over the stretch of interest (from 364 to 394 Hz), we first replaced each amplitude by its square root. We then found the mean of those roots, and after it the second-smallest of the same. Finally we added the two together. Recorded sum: 15.2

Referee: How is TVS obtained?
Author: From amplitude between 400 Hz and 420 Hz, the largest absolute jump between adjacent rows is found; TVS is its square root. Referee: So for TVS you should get 2.4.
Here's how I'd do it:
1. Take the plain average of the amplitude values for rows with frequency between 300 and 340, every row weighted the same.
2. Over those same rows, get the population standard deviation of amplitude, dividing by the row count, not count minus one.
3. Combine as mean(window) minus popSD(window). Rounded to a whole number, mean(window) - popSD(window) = 63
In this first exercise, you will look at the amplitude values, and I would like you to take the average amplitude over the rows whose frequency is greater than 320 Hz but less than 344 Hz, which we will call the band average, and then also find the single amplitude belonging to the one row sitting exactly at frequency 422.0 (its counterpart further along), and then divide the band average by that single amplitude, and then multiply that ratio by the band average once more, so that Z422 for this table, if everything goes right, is 77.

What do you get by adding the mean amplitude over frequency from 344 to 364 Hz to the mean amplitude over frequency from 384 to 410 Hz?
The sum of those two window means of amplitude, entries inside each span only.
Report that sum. 140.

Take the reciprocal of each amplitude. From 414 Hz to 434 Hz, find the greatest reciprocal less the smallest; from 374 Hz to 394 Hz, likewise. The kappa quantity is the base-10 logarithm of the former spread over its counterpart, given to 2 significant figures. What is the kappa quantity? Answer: -1.5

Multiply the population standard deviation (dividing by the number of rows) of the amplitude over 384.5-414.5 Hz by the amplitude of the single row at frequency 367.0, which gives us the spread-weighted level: 1480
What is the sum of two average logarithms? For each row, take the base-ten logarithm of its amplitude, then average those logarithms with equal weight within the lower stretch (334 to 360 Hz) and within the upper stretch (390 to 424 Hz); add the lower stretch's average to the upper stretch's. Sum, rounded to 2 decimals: 3.80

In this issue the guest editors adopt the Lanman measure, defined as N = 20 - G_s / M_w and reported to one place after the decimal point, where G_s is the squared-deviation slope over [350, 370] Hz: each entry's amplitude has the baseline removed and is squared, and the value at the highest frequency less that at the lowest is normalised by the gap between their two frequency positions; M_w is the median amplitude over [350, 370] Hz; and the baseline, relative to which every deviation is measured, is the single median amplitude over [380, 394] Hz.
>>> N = 20.0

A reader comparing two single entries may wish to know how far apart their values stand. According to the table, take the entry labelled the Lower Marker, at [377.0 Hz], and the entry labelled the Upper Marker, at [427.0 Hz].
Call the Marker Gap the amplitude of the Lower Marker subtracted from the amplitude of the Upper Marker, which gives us 13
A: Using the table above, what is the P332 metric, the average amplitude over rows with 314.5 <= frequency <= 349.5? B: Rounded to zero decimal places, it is 84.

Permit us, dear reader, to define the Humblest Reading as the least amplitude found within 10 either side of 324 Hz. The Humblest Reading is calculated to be 78.2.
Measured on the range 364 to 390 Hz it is 37.5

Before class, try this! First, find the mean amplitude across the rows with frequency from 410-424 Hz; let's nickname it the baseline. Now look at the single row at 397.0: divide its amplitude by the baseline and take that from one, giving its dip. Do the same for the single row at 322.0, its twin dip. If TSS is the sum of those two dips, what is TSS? 0.26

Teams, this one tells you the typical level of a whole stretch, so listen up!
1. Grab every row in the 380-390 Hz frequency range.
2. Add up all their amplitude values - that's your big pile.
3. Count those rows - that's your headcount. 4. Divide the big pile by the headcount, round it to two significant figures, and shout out 51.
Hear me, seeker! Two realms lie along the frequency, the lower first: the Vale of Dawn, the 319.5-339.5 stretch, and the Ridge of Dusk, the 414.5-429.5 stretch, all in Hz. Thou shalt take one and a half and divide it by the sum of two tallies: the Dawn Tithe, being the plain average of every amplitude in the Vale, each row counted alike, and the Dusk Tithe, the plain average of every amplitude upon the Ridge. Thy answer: 0.0083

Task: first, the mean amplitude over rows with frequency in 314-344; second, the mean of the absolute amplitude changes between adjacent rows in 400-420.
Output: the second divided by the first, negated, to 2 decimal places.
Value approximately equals -0.06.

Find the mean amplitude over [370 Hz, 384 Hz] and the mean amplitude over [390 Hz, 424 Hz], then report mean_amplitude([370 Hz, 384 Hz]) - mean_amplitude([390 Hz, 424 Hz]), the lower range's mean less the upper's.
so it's -9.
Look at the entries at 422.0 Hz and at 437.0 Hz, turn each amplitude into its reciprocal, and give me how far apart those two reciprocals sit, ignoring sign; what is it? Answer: 0.001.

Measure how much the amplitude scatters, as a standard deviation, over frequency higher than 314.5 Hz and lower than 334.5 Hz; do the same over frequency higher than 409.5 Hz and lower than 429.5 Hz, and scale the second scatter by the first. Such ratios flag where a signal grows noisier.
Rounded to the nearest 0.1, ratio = 0.6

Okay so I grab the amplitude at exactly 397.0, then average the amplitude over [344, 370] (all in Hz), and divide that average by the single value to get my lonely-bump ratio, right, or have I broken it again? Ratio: 0.84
